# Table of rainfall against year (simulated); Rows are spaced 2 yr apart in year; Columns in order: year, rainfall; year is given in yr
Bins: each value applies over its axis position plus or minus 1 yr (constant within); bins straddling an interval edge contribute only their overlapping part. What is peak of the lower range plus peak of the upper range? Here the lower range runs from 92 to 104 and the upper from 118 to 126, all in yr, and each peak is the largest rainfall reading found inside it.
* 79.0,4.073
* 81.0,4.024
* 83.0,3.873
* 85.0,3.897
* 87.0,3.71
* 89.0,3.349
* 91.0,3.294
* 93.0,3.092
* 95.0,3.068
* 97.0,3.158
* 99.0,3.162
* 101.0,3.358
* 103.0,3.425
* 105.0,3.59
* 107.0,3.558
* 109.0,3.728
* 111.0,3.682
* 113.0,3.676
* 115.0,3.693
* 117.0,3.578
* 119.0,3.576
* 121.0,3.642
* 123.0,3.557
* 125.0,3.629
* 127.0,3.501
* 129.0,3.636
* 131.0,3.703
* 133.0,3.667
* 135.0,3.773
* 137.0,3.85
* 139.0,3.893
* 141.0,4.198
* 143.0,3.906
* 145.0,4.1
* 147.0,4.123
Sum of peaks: 7.1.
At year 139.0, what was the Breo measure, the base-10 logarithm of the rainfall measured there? 0.59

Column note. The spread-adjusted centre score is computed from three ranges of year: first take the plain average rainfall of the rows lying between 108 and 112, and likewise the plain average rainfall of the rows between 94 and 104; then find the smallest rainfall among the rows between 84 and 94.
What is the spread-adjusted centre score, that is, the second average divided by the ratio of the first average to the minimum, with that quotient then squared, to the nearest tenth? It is 7.3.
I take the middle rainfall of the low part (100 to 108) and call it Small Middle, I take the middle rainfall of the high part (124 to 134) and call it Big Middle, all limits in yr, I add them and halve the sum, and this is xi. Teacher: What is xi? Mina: 3.56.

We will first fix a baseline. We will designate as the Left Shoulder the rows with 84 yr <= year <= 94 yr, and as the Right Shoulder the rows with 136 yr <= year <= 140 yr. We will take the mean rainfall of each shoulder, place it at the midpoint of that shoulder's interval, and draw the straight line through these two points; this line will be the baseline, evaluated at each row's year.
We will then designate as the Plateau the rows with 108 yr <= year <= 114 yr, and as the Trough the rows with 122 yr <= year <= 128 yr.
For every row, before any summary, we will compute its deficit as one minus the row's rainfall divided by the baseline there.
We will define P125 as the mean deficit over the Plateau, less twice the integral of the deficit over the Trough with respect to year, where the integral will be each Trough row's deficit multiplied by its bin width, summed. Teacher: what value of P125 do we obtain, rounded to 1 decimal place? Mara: -0.7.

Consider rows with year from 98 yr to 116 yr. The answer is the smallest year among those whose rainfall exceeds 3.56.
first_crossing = 105.0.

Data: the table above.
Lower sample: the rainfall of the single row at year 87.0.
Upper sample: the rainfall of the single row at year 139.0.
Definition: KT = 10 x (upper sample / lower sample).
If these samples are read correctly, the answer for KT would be 10.5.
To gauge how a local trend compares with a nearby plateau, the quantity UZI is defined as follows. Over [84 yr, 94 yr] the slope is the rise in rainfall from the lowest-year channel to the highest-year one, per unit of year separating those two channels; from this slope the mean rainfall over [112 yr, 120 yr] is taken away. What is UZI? -3.73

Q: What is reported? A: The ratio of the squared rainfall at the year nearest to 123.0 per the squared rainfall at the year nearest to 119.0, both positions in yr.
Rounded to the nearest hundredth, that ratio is 0.99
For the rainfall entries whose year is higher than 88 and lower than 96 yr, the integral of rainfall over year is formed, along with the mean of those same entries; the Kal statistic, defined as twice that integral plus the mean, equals 54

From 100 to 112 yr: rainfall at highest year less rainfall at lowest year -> 0.3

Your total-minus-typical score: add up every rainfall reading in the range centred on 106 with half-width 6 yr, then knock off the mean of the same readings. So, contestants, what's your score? 17.8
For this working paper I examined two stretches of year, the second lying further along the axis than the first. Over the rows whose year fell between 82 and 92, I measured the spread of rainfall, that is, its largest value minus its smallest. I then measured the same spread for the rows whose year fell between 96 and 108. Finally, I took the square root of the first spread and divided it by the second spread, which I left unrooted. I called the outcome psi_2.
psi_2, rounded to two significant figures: 1.8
